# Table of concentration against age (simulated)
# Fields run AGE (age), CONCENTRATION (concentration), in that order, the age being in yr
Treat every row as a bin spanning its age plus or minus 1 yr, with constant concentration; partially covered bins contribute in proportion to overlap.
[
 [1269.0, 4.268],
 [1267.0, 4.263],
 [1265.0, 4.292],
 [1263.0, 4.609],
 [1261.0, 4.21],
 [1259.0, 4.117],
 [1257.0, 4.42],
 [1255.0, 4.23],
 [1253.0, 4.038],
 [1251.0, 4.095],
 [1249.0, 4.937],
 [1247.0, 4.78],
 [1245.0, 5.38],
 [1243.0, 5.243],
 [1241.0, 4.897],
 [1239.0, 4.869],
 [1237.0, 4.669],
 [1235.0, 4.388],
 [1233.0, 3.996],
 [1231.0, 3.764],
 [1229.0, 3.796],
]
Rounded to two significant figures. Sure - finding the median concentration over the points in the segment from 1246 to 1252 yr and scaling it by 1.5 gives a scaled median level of 7.2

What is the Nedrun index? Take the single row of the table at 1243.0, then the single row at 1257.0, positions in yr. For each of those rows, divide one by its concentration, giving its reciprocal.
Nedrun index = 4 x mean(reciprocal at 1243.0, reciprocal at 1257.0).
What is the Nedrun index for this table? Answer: 0.834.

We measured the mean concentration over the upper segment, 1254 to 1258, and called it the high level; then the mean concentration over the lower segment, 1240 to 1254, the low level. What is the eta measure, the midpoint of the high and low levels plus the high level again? 8.9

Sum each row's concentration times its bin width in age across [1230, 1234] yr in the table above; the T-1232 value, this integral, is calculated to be 15.5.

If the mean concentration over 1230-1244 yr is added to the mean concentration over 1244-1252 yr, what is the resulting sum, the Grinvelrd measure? 9.3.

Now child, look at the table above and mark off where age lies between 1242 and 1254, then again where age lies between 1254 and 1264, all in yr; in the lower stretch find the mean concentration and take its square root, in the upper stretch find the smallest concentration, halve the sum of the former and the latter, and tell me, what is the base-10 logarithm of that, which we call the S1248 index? 0.498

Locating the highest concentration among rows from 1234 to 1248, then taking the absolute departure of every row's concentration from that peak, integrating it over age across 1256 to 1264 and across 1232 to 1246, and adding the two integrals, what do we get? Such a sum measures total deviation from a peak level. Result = 16.8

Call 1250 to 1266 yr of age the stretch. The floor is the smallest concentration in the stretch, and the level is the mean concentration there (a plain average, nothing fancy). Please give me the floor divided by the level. 0.95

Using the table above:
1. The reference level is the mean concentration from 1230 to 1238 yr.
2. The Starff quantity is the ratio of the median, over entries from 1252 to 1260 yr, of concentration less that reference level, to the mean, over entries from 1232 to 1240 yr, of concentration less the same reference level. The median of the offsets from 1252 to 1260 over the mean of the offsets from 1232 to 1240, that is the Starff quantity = -0.11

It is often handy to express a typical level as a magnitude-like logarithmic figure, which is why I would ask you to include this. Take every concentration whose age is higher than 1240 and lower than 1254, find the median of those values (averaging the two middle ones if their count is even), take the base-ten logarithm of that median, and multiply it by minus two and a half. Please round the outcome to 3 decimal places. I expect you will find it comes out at -1.725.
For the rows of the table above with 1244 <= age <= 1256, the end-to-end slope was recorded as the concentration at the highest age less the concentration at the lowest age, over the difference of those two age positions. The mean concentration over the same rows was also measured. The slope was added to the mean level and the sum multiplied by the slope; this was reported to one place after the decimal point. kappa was -0.5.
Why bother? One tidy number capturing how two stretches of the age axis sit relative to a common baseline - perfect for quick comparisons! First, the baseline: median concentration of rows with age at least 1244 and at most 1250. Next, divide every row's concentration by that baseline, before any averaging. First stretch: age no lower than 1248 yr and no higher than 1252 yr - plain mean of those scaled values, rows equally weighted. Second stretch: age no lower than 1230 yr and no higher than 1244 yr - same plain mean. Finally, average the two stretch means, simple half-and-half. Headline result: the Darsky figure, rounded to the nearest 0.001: 0.918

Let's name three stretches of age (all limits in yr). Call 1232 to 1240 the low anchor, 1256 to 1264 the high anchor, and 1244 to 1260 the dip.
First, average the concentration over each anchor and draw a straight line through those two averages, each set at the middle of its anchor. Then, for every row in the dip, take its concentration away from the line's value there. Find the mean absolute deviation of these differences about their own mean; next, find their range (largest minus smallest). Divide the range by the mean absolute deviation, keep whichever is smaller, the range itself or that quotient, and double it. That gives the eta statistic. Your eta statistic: 2.6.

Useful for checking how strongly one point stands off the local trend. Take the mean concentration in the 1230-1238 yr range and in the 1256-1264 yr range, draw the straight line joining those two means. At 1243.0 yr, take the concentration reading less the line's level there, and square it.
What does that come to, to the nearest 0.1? 1.0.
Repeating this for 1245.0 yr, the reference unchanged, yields 1.3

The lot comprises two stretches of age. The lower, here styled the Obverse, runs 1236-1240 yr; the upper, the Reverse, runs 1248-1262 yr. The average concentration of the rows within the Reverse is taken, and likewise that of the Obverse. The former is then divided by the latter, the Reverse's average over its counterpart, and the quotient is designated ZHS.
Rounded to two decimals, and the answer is 0.90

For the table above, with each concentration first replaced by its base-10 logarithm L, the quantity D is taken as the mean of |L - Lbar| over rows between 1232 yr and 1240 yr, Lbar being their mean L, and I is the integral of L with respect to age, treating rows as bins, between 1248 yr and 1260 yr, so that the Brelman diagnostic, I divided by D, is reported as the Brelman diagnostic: 269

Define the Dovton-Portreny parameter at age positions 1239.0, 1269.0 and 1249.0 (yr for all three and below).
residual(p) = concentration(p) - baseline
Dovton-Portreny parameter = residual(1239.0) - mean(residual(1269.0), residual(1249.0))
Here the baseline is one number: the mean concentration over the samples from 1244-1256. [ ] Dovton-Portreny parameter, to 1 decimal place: 0.3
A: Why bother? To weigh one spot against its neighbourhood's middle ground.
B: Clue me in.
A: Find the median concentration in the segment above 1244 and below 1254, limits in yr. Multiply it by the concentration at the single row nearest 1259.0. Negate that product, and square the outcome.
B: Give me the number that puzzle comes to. 387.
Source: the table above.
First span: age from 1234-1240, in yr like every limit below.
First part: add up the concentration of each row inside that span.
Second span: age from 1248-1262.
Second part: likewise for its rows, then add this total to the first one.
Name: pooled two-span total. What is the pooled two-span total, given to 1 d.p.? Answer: 44.0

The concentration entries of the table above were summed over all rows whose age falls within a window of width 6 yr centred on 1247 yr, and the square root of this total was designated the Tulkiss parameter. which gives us 3.89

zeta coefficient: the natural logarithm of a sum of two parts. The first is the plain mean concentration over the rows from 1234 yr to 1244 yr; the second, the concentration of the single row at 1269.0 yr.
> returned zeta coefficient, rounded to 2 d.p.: 2.21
